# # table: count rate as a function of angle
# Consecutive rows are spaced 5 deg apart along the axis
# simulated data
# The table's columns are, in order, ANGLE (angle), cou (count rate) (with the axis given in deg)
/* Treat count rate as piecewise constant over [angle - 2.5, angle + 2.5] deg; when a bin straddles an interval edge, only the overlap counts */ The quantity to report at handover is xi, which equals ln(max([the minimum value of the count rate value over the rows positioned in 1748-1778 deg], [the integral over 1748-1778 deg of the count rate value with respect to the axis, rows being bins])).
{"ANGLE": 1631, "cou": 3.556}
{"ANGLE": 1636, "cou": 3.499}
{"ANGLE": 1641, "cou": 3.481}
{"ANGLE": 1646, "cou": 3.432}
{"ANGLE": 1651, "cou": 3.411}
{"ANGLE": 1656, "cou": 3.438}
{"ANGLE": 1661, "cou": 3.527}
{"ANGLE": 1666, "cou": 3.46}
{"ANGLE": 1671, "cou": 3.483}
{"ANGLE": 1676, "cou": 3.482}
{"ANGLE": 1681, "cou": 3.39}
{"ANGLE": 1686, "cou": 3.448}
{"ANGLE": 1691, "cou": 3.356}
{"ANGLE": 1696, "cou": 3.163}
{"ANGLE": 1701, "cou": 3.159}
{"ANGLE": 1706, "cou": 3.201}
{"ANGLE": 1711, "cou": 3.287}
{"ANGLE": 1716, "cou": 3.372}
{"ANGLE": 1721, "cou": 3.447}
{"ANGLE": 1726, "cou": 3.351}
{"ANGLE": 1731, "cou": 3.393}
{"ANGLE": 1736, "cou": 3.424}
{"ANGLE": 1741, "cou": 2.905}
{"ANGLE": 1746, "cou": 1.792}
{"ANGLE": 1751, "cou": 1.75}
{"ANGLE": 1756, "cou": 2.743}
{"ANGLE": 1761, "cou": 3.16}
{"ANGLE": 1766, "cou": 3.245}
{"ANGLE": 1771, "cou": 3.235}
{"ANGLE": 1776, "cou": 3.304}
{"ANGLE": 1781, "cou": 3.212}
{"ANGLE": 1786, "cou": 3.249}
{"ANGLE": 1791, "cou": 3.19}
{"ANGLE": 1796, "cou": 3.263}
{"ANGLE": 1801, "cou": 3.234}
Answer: 4.46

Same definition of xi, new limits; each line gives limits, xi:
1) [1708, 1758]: 4.99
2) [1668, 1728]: 5.30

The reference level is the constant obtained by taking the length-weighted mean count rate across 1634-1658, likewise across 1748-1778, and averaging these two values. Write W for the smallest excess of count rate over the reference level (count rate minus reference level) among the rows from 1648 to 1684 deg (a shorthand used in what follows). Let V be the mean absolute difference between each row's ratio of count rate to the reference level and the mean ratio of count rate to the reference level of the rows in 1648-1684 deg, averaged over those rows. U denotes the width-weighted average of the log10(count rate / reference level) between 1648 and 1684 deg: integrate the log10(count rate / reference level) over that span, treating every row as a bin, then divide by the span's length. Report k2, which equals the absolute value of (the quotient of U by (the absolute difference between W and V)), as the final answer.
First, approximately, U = 0.04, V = 0.012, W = 0.2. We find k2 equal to 0.18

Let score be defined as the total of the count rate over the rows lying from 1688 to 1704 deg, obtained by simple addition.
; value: 9.68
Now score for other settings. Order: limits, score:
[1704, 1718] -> 9.86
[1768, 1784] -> 9.75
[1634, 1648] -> 10.41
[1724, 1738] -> 10.17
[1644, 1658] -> 10.28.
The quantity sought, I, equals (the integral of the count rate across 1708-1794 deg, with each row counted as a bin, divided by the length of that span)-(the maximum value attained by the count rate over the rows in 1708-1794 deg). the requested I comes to -0.38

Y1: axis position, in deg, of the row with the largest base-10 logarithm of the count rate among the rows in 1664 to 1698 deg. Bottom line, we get 1671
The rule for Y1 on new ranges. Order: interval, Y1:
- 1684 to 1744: 1686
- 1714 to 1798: 1721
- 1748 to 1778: 1776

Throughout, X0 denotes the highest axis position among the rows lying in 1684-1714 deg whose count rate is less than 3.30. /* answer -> 1711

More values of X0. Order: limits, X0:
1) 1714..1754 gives 1751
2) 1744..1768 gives 1766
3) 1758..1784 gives 1781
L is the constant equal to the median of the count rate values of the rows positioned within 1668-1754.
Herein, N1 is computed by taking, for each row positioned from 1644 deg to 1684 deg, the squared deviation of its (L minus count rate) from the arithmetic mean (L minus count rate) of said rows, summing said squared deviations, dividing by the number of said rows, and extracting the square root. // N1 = 0.04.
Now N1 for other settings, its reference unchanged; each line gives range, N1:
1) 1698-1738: 0.10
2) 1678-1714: 0.11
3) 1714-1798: 0.50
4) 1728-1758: 0.68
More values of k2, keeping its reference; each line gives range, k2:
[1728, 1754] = 0.06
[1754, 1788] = 0.00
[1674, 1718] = 0.50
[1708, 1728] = 0.24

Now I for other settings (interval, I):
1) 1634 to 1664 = -0.06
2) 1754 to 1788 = -0.14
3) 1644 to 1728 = -0.15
